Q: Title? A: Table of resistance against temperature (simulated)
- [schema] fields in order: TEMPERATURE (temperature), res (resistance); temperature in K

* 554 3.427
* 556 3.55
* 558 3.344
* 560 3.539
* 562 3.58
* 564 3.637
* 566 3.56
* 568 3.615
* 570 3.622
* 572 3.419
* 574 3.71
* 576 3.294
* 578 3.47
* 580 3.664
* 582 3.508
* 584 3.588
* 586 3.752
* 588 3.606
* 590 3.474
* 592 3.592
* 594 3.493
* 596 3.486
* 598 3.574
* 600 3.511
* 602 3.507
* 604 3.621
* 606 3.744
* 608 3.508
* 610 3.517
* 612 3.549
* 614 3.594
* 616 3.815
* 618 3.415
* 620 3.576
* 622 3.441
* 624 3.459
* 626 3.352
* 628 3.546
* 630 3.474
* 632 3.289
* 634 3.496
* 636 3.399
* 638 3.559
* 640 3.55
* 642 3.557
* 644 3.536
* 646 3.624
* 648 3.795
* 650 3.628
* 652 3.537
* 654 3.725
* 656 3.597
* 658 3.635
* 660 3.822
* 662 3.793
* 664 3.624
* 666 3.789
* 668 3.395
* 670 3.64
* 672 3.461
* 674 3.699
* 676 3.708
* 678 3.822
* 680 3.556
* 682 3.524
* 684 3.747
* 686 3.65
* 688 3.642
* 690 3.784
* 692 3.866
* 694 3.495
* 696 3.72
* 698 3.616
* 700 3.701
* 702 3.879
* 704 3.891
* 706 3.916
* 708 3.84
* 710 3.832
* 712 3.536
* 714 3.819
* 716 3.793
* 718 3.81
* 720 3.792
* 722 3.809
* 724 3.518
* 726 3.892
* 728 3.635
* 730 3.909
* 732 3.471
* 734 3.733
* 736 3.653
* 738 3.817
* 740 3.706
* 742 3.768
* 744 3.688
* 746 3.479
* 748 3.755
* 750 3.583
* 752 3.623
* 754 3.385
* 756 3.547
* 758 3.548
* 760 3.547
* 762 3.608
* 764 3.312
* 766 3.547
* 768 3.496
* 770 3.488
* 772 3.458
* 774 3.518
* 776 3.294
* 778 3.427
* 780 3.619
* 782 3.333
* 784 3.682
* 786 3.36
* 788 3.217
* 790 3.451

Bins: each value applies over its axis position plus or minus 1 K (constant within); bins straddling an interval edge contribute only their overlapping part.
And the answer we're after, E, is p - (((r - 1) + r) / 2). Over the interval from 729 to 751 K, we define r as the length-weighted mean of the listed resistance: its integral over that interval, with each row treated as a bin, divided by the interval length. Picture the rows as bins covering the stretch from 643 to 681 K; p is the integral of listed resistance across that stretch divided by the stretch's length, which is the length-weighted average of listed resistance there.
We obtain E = 0.46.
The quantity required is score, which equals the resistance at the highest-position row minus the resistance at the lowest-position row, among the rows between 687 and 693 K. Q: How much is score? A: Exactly 0.22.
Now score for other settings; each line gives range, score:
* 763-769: 0.18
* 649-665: 0.00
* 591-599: -0.02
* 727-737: 0.02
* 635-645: 0.14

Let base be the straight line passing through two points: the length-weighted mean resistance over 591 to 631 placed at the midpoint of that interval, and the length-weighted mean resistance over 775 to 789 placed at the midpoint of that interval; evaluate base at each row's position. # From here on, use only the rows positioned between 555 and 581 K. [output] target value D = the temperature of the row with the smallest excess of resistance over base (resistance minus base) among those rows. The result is 576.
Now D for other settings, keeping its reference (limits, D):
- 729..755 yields 754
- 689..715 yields 694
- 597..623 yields 618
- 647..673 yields 668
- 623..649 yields 632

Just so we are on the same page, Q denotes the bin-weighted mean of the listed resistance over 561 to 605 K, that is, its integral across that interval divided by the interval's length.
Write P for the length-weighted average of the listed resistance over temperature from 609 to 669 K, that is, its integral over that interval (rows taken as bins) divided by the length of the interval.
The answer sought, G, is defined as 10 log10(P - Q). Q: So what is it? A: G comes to -19.5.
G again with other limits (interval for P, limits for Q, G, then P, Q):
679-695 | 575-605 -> -9.4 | 3.66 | 3.54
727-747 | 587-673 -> -9.2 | 3.69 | 3.57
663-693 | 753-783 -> -7.3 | 3.66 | 3.48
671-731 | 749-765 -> -6.8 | 3.73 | 3.52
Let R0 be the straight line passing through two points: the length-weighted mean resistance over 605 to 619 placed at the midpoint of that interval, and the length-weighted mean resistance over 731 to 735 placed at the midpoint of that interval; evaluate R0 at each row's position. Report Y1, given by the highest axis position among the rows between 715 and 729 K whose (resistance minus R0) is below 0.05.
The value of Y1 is 728 K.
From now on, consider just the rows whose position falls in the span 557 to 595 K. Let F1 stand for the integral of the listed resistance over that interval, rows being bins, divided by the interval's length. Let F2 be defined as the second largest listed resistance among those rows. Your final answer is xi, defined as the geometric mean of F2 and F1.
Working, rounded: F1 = 3.55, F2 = 3.71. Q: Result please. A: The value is 3.63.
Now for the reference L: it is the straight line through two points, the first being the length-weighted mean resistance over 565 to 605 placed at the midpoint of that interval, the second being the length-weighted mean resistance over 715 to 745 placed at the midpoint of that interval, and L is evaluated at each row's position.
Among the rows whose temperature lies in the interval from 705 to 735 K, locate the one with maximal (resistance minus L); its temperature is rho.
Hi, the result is 706 K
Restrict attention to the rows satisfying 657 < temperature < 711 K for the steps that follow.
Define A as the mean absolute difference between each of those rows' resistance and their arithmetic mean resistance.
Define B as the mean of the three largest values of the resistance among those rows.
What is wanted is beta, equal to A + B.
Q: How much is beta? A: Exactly 4.01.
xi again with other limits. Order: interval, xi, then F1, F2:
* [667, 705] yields 3.77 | 3.67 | 3.879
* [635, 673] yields 3.70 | 3.61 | 3.795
